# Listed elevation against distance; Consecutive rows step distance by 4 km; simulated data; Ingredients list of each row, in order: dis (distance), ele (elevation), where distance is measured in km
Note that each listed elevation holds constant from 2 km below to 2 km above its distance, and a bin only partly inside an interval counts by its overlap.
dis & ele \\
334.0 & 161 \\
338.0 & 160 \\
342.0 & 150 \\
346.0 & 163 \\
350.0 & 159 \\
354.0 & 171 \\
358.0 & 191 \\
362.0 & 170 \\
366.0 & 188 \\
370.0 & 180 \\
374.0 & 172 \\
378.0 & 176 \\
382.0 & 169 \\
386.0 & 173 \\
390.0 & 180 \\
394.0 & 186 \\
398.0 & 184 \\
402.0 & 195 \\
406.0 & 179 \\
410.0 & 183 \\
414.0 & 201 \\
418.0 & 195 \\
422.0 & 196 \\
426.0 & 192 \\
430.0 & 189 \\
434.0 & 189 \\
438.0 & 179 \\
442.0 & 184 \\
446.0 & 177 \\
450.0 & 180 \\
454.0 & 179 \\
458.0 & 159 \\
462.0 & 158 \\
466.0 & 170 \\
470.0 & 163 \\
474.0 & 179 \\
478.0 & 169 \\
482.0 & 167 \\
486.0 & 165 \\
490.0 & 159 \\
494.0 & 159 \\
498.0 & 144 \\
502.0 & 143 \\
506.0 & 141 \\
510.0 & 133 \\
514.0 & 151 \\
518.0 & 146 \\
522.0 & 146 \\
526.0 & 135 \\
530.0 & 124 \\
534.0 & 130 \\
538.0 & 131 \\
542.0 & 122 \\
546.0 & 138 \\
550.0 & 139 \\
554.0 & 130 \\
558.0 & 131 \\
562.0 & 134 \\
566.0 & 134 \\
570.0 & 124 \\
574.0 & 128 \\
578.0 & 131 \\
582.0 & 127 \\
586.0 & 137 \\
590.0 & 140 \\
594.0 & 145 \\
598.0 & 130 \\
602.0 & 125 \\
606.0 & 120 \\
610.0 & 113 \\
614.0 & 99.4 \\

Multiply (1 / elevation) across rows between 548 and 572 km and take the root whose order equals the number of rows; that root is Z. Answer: 0.0076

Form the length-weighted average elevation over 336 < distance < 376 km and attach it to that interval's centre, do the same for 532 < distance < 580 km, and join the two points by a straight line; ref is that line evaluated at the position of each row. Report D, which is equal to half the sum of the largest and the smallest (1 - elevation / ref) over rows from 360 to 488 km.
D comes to -0.134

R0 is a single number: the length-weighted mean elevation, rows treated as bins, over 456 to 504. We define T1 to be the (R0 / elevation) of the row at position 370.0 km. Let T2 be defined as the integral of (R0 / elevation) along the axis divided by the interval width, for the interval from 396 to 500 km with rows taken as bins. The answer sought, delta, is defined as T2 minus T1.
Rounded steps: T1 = 0.90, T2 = 0.92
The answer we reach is 0.02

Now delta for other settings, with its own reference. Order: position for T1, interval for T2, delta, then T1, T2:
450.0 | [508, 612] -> 0.33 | 0.90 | 1.22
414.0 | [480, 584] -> 0.37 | 0.80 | 1.17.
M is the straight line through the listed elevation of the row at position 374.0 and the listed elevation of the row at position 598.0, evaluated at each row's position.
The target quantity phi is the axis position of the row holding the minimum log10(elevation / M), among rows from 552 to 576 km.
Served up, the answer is 570.0 km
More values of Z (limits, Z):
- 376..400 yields 0.0056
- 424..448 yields 0.0054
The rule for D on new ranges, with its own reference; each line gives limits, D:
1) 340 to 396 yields -0.004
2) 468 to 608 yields -0.064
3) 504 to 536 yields 0.002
